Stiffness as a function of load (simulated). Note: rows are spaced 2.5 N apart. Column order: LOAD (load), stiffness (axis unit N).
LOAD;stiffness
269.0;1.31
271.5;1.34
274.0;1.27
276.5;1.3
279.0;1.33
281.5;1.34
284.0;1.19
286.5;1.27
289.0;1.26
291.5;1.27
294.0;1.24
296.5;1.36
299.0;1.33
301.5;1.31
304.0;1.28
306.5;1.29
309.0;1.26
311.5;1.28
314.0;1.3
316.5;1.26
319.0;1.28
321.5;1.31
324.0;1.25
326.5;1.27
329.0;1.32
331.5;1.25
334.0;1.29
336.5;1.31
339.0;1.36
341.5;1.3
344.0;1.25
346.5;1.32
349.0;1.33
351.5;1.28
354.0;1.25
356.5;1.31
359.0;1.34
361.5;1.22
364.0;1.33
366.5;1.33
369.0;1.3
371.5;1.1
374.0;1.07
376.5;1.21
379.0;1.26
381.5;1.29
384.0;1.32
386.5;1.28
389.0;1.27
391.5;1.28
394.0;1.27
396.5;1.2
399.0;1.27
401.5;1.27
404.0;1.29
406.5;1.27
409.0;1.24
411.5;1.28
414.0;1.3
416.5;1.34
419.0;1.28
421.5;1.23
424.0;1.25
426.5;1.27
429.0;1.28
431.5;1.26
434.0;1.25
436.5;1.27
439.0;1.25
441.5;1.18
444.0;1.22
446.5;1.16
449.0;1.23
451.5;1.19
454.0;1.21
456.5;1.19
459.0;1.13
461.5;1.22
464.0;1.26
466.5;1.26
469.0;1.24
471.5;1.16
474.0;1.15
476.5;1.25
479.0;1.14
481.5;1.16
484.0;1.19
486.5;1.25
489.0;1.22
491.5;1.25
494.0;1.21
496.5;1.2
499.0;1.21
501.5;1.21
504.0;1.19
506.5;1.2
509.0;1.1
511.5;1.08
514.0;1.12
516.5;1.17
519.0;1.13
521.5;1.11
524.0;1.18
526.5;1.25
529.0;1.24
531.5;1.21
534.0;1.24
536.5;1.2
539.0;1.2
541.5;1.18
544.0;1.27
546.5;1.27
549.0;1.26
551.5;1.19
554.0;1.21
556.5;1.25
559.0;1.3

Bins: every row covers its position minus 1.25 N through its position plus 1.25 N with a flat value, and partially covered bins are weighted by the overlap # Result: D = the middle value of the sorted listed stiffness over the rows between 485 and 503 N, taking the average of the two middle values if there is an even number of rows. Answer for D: 1.21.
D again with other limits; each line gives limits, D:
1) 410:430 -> 1.28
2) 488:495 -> 1.22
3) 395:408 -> 1.27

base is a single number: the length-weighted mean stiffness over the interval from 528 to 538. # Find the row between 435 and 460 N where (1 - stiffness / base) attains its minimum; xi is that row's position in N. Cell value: 436.5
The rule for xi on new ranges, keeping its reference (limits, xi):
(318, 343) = 339.0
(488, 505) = 491.5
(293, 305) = 296.5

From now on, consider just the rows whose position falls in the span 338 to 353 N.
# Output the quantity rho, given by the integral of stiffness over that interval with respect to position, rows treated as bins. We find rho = 20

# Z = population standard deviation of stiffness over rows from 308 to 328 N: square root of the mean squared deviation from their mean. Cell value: 0.019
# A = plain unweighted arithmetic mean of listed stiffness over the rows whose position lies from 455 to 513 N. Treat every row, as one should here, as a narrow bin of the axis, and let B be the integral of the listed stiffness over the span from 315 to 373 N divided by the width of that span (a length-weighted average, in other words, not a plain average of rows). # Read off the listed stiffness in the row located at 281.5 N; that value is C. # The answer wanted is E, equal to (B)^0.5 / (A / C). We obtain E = 1.27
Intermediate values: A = 1.19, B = 1.28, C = 1.34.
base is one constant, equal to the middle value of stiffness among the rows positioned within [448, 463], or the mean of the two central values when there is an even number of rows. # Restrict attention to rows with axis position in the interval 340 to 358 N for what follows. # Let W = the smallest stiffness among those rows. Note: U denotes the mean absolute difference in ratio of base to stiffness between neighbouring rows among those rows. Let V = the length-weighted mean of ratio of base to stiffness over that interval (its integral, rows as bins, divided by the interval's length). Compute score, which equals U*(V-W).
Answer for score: -0.0105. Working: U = 0.0327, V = 0.929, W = 1.25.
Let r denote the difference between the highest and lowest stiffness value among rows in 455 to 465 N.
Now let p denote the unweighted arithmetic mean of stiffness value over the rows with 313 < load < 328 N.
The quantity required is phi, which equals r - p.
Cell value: -1.15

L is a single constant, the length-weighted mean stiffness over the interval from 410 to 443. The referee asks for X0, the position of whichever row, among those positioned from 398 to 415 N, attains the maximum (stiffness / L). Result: 414.0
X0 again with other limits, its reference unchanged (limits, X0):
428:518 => 429.0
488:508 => 491.5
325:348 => 339.0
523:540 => 526.5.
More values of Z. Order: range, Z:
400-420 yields 0.027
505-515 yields 0.046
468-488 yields 0.044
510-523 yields 0.029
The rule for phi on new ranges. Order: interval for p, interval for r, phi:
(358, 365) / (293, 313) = -1.18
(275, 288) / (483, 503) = -1.23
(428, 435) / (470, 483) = -1.15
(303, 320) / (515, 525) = -1.21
